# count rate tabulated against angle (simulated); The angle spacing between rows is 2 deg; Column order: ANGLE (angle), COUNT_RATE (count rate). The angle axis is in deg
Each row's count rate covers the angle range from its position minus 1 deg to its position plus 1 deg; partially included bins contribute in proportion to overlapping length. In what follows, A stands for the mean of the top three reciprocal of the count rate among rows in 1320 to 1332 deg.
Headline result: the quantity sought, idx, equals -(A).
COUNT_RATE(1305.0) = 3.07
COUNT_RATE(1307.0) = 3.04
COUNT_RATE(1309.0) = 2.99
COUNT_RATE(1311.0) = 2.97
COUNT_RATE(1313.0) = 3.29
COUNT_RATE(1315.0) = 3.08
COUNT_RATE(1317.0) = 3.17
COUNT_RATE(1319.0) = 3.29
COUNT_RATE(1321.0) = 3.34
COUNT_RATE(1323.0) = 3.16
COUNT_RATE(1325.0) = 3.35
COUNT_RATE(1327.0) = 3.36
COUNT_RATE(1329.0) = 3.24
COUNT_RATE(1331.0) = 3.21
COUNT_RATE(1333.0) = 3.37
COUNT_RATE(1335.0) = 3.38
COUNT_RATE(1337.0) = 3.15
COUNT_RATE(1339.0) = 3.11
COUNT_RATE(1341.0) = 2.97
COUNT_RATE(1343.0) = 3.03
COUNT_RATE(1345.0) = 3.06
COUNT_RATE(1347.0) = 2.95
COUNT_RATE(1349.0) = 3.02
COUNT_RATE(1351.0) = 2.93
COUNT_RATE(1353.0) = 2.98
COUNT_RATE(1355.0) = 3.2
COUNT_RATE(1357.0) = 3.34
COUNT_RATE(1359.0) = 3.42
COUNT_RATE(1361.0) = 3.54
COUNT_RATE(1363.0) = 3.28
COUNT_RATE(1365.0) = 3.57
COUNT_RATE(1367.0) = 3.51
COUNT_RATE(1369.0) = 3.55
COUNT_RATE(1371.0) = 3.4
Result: -0.312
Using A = 0.312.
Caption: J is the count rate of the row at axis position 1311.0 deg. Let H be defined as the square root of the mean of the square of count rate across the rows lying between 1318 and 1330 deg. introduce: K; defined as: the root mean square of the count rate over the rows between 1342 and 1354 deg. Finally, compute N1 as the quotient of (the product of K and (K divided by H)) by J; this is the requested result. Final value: 0.92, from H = 3.29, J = 2.97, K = 3.00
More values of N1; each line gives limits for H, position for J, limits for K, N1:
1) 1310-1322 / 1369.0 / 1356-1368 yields 1.05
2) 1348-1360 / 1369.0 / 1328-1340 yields 0.94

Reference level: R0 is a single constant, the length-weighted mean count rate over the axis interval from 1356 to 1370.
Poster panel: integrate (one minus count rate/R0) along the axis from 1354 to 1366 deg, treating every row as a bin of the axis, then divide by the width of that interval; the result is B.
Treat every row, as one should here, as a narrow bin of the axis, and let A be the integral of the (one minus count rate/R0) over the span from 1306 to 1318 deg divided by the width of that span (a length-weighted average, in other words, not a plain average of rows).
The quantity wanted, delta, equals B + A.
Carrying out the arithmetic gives 0.126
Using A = 0.11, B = 0.02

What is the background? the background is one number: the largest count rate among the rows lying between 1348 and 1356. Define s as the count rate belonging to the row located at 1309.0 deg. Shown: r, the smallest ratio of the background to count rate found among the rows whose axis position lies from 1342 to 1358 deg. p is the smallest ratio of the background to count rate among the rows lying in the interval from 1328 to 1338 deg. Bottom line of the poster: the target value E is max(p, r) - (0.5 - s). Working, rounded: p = 0.947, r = 0.958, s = 2.99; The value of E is 3.45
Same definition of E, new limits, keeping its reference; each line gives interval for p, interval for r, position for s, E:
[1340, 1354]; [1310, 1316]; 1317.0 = 3.72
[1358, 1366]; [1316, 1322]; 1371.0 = 3.86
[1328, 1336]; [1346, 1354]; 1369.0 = 4.11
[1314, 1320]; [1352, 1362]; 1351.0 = 3.40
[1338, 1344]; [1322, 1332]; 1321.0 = 3.87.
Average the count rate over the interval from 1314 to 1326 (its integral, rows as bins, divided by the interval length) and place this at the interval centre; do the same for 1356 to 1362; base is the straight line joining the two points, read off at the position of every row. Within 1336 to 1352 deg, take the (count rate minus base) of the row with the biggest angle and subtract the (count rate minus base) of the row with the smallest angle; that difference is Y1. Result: -0.3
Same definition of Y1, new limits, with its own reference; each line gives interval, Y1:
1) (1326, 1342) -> -0.5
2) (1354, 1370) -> 0.3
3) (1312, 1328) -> 0.0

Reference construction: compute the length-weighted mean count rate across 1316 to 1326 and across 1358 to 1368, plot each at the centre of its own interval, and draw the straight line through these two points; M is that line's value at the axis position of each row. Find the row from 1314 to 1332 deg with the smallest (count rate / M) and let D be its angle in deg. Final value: 1315.0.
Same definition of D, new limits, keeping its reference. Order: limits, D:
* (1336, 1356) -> 1351.0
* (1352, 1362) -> 1353.0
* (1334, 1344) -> 1341.0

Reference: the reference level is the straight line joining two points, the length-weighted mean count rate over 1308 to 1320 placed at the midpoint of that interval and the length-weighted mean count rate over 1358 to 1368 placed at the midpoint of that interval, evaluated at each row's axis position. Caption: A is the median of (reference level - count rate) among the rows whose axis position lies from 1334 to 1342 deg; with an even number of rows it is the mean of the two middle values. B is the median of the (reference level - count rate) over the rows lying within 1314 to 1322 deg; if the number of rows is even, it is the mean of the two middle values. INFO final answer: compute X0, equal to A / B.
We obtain -2.3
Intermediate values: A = 0.16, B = -0.1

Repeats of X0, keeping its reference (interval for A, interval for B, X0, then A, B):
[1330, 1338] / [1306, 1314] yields -0.5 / -0.03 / 0.1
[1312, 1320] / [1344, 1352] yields -0.2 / -0.07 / 0.4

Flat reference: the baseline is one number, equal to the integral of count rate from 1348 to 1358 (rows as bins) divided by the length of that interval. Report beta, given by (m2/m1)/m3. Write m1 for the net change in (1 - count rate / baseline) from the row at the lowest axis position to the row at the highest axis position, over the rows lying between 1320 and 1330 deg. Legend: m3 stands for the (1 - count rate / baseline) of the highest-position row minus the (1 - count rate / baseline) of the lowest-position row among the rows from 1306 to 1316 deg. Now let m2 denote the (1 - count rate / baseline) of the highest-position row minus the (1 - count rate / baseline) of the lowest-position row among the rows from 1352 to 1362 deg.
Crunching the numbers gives 433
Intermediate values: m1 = 0.03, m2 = -0.18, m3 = -0.013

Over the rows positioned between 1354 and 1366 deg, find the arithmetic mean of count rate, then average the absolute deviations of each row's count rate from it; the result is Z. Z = 0.12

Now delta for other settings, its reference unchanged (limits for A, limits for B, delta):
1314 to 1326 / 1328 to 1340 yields 0.128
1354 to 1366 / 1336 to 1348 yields 0.139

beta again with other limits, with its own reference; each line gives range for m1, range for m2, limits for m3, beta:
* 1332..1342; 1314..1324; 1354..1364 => 8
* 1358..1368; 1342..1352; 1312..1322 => 69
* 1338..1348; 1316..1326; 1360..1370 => 348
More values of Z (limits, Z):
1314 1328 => 0.10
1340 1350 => 0.04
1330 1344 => 0.12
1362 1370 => 0.10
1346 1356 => 0.08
